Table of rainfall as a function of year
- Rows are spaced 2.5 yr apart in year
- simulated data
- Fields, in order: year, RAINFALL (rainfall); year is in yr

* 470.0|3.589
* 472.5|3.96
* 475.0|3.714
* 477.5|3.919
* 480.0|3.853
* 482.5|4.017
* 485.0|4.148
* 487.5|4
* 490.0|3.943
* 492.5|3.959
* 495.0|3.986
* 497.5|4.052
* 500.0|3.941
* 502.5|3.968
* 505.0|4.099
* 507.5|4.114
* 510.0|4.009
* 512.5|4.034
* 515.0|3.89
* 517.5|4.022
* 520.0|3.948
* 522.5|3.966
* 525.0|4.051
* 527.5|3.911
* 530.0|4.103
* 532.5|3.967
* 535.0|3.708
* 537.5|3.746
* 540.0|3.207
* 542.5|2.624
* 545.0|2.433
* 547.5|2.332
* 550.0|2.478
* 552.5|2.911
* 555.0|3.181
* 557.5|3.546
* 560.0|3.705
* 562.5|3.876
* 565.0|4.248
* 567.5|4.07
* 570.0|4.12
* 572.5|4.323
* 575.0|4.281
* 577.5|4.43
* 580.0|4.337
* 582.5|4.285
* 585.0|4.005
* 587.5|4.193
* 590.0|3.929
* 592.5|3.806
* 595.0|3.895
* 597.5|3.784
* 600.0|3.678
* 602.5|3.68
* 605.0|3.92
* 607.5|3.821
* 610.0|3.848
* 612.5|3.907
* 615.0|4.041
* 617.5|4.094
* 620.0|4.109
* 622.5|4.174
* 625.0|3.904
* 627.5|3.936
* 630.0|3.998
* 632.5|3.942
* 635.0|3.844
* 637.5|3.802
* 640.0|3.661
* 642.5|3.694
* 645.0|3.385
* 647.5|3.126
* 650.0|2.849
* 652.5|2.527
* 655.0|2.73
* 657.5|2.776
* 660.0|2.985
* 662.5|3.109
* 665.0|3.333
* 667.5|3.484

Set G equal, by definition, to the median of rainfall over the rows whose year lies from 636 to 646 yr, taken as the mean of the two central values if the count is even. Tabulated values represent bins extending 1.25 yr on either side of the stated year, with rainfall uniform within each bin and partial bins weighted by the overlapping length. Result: 3.7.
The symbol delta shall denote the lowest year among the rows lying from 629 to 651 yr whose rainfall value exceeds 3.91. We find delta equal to 630.0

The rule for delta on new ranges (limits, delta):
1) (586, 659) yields 587.5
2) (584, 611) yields 585.0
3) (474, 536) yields 477.5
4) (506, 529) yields 507.5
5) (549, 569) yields 565.0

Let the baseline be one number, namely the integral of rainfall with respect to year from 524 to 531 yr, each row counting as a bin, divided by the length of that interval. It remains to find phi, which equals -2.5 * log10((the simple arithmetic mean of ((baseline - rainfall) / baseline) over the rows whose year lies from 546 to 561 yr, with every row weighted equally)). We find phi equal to 1.5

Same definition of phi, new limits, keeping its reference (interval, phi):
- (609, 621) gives 5.9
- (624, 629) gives 4.0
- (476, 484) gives 4.1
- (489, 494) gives 4.4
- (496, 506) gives 7.9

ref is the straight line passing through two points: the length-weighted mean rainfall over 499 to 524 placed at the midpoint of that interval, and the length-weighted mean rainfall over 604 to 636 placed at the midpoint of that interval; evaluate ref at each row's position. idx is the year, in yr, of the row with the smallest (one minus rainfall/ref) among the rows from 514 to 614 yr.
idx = 577.5 yr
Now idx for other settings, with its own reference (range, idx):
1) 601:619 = 617.5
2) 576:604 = 577.5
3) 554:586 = 577.5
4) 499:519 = 507.5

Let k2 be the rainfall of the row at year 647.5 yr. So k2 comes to 3.126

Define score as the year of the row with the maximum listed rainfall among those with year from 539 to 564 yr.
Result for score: 562.5 yr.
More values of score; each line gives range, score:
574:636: 577.5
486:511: 507.5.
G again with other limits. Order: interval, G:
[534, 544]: 3.5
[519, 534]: 4.0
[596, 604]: 3.7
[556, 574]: 4.1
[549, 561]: 3.2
